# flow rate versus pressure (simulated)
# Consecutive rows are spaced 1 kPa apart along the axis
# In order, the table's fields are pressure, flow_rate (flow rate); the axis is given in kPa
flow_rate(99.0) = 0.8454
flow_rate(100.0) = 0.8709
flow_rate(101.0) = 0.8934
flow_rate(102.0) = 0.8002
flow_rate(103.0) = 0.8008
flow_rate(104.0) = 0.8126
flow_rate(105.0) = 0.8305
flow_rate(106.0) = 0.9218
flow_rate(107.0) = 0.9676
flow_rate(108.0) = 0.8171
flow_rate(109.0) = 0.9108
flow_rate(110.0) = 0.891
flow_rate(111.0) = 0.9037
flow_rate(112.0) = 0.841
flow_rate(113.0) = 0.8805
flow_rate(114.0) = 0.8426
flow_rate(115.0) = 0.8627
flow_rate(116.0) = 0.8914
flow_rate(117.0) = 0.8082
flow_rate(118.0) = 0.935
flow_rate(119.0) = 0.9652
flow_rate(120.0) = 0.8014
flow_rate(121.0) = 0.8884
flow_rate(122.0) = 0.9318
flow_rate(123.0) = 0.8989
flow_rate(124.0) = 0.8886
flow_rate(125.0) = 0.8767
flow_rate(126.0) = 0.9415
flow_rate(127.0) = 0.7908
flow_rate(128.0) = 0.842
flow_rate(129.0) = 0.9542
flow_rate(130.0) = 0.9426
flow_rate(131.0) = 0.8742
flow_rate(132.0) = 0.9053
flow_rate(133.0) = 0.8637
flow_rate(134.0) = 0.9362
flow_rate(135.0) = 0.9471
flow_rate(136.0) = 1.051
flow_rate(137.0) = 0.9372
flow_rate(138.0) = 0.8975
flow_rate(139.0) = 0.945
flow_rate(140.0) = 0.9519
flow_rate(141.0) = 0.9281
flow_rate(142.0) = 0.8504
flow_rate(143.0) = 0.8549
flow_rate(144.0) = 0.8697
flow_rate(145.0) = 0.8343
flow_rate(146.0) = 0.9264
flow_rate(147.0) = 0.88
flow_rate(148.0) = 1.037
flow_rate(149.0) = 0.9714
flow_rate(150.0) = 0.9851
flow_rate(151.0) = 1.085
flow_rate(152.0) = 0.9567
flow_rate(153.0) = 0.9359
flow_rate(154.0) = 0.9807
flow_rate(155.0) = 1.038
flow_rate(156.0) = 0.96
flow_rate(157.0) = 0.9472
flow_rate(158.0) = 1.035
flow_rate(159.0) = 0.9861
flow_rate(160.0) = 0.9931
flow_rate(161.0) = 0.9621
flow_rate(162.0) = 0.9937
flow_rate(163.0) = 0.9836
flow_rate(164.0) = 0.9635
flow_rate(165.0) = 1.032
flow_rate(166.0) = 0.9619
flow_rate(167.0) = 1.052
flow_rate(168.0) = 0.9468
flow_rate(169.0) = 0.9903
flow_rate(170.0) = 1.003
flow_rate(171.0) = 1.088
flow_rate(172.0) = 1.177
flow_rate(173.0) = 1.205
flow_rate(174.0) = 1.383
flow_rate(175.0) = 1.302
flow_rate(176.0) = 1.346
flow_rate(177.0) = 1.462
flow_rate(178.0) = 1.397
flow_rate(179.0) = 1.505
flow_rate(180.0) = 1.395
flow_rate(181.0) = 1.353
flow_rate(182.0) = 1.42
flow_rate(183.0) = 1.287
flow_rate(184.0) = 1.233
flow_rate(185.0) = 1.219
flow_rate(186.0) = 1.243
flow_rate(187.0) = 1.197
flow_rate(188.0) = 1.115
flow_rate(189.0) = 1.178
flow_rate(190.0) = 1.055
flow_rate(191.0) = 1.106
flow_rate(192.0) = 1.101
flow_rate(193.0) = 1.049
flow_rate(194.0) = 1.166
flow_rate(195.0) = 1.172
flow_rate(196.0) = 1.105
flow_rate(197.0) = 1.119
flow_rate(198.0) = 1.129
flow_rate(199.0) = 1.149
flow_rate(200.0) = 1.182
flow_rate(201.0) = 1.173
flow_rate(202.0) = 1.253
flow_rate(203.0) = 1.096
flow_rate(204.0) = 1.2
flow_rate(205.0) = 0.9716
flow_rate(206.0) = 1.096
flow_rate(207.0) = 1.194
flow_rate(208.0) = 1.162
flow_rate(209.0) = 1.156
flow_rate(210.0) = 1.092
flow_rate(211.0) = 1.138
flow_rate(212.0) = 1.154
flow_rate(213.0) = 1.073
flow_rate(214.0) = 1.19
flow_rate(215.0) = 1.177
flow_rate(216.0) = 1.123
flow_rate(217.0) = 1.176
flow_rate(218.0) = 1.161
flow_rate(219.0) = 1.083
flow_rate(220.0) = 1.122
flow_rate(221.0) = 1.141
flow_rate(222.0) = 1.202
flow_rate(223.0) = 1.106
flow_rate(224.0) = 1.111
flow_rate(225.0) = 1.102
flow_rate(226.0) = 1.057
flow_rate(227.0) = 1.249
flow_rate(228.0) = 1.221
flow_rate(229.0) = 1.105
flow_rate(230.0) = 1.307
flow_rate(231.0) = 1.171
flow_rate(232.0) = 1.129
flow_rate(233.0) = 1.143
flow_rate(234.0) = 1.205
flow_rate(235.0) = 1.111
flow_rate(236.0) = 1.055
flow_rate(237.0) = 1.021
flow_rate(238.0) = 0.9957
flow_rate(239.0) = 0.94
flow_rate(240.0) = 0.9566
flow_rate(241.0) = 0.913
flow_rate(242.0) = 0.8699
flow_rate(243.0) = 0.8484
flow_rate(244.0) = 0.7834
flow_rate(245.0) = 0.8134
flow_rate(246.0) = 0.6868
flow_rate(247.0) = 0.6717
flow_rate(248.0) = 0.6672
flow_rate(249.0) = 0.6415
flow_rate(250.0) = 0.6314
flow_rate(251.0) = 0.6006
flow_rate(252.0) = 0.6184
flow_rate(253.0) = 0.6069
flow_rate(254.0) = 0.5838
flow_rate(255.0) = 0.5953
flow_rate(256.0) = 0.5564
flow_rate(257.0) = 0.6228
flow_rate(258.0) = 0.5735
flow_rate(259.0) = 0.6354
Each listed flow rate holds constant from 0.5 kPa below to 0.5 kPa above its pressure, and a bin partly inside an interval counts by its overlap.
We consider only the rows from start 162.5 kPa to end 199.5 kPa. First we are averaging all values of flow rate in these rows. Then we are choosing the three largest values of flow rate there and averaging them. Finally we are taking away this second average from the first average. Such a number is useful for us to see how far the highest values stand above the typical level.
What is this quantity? -0.28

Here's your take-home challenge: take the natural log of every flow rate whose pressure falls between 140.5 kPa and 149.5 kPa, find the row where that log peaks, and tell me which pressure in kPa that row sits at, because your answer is 148.0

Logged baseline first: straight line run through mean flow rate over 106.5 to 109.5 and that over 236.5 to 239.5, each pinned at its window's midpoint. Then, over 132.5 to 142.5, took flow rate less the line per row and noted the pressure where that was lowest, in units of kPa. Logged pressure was 142.0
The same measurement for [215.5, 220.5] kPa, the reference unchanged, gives 219.0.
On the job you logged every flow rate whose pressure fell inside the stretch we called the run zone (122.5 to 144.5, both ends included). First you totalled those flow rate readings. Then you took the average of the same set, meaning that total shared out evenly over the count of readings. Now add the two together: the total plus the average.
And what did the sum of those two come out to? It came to 21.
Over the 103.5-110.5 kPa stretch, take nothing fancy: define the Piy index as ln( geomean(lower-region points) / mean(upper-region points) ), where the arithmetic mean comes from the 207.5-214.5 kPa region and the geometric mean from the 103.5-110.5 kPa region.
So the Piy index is -0.26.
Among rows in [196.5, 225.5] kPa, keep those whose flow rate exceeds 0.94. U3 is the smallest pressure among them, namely 197.0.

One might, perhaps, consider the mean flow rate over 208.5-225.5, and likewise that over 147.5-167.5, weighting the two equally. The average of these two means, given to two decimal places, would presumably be 1.06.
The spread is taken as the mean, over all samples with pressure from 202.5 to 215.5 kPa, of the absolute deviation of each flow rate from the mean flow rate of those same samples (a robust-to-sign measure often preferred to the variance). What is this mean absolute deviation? 0.050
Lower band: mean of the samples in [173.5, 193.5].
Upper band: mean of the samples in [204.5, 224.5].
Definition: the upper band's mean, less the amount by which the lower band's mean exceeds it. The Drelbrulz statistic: 1.0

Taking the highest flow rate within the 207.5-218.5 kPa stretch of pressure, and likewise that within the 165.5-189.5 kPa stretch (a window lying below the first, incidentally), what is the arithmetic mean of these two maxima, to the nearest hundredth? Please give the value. 1.35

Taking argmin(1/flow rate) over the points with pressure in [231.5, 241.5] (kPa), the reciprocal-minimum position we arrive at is 234.0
